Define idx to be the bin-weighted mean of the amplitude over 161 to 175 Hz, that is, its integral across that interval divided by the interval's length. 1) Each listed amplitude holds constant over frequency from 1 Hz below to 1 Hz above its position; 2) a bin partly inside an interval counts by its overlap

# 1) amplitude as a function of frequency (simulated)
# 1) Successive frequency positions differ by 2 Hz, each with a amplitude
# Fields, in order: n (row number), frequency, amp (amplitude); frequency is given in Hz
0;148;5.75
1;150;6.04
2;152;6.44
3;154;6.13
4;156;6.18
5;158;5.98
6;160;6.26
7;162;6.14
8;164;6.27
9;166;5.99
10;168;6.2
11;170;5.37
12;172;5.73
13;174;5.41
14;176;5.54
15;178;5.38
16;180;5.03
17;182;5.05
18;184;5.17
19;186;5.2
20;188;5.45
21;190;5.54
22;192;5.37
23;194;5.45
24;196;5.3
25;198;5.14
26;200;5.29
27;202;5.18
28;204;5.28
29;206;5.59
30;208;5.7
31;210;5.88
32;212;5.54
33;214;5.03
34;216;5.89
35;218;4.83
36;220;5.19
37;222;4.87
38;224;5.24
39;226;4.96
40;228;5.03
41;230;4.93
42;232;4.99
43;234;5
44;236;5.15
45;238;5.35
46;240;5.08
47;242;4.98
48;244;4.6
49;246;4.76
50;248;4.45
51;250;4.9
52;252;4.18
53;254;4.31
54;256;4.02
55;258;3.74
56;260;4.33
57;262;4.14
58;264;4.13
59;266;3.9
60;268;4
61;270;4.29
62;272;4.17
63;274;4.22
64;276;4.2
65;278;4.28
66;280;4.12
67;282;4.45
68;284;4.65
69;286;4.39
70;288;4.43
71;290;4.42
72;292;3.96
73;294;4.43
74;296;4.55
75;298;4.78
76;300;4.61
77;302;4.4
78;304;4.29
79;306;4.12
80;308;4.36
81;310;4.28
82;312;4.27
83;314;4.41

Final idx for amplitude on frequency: 5.9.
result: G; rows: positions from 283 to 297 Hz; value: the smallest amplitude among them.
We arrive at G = 3.96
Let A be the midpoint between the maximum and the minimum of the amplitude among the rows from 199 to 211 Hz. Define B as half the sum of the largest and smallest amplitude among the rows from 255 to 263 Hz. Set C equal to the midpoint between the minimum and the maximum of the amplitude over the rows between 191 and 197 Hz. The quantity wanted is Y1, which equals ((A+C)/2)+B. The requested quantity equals 9.5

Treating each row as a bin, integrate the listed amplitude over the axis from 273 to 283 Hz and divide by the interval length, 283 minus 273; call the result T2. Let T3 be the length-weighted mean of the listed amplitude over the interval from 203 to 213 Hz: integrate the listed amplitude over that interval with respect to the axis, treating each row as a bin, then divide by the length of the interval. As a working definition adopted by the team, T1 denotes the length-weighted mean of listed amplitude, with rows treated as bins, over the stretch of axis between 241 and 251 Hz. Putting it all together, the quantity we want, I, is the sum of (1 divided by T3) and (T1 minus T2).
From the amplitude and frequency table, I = 0.7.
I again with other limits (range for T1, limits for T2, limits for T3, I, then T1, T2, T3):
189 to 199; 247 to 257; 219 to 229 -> 1.2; 5.4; 4.37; 5.1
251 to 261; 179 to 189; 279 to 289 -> -0.8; 4.1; 5.18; 4.4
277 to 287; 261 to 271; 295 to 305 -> 0.5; 4.4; 4.09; 4.5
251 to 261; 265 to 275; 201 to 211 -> 0.2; 4.1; 4.12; 5.5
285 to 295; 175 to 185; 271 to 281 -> -0.7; 4.3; 5.23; 4.2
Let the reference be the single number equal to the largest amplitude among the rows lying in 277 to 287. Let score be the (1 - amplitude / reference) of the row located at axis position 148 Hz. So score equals -0.24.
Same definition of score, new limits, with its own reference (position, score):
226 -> -0.07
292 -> 0.15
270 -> 0.08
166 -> -0.29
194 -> -0.17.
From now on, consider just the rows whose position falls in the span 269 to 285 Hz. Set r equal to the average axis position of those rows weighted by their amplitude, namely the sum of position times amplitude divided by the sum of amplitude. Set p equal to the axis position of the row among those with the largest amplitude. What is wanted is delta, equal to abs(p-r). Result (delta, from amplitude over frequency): 6.9 Hz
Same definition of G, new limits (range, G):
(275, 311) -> 3.96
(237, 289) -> 3.74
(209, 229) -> 4.83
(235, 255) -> 4.18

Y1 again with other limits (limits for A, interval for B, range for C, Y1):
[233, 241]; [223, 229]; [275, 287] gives 9.9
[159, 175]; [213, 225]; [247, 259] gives 10.4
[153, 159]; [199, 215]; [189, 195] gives 11.2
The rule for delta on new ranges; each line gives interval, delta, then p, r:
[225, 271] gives 8.9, 238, 246.9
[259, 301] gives 17.6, 298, 280.4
